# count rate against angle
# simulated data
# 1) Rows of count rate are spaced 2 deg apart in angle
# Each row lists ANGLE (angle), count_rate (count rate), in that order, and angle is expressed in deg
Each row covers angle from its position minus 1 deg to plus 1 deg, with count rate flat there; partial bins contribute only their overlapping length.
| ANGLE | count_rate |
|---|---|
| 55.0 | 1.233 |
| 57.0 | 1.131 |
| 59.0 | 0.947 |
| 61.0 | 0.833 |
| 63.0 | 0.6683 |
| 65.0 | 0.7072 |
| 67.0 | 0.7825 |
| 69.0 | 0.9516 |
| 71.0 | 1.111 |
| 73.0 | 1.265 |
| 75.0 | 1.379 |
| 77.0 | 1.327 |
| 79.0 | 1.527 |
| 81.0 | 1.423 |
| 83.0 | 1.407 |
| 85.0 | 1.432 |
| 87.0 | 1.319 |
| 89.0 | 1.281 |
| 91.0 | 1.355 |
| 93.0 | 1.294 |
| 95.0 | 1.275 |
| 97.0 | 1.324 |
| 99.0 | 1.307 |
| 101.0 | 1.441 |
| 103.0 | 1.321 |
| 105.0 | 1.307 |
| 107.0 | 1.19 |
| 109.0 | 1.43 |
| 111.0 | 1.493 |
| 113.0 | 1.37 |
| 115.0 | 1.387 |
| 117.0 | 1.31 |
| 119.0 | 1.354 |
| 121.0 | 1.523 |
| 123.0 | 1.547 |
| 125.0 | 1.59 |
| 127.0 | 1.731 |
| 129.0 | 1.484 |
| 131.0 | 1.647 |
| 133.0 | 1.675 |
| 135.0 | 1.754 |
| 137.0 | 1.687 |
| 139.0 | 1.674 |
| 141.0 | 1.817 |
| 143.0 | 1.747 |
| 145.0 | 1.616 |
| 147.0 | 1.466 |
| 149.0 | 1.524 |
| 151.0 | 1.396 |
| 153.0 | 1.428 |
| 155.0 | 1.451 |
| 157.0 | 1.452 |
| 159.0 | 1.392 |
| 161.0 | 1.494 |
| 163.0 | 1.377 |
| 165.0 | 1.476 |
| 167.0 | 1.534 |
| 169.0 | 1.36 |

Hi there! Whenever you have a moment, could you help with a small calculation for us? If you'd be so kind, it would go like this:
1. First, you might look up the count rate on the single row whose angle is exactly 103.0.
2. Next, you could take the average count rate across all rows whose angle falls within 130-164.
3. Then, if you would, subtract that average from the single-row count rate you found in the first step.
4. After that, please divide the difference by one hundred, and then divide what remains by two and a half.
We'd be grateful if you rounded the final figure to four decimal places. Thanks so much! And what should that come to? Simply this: -0.0010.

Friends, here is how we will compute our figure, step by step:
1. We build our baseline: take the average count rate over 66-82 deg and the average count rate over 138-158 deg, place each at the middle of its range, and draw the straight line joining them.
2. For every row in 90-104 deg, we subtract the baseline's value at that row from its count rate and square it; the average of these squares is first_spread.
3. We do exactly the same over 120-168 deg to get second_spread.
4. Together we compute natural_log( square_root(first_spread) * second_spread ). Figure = -6.57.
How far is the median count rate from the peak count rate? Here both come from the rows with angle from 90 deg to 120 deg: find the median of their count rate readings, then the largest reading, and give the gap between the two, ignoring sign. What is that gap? 0.17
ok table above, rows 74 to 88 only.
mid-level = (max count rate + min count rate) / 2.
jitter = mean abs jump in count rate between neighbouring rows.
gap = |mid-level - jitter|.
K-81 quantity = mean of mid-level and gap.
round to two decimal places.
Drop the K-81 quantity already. 1.38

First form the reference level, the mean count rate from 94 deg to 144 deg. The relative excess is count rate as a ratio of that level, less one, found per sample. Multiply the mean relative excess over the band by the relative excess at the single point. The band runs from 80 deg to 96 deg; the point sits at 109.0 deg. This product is 0.004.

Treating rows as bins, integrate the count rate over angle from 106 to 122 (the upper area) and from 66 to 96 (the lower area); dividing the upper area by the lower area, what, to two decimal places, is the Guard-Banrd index 0.58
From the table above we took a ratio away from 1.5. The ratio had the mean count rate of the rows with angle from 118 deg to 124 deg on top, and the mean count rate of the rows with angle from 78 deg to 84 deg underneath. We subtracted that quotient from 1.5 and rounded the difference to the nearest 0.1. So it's 0.5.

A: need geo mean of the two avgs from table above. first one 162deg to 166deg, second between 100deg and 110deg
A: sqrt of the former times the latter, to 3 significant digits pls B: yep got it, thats 1.38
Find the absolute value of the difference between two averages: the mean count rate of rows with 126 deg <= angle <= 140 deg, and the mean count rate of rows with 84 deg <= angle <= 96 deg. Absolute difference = 0.34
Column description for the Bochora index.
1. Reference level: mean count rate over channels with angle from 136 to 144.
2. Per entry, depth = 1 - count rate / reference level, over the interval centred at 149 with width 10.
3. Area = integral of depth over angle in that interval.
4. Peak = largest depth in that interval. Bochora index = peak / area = 0.137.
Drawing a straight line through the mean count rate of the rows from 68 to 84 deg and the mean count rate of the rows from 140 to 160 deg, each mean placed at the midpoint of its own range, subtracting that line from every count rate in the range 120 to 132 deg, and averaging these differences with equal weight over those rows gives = 0.13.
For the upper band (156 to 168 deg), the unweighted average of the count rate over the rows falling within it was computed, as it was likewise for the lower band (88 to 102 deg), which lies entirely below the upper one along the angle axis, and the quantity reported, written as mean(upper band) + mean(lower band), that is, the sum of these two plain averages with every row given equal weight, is 2.78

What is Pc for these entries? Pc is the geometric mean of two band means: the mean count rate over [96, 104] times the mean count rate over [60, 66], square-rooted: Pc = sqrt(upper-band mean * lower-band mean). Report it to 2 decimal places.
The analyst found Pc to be 1.00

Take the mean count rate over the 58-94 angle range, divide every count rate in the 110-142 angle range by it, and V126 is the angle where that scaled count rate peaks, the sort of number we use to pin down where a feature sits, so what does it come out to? 141.0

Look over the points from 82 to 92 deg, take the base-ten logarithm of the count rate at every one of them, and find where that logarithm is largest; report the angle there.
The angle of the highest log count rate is 85.0 deg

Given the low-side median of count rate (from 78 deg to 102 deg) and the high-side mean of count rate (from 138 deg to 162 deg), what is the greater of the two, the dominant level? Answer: 1.54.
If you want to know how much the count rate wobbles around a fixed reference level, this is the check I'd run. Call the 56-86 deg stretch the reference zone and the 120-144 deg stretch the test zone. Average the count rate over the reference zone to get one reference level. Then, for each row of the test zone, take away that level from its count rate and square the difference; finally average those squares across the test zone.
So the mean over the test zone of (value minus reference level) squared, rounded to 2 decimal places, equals 0.29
